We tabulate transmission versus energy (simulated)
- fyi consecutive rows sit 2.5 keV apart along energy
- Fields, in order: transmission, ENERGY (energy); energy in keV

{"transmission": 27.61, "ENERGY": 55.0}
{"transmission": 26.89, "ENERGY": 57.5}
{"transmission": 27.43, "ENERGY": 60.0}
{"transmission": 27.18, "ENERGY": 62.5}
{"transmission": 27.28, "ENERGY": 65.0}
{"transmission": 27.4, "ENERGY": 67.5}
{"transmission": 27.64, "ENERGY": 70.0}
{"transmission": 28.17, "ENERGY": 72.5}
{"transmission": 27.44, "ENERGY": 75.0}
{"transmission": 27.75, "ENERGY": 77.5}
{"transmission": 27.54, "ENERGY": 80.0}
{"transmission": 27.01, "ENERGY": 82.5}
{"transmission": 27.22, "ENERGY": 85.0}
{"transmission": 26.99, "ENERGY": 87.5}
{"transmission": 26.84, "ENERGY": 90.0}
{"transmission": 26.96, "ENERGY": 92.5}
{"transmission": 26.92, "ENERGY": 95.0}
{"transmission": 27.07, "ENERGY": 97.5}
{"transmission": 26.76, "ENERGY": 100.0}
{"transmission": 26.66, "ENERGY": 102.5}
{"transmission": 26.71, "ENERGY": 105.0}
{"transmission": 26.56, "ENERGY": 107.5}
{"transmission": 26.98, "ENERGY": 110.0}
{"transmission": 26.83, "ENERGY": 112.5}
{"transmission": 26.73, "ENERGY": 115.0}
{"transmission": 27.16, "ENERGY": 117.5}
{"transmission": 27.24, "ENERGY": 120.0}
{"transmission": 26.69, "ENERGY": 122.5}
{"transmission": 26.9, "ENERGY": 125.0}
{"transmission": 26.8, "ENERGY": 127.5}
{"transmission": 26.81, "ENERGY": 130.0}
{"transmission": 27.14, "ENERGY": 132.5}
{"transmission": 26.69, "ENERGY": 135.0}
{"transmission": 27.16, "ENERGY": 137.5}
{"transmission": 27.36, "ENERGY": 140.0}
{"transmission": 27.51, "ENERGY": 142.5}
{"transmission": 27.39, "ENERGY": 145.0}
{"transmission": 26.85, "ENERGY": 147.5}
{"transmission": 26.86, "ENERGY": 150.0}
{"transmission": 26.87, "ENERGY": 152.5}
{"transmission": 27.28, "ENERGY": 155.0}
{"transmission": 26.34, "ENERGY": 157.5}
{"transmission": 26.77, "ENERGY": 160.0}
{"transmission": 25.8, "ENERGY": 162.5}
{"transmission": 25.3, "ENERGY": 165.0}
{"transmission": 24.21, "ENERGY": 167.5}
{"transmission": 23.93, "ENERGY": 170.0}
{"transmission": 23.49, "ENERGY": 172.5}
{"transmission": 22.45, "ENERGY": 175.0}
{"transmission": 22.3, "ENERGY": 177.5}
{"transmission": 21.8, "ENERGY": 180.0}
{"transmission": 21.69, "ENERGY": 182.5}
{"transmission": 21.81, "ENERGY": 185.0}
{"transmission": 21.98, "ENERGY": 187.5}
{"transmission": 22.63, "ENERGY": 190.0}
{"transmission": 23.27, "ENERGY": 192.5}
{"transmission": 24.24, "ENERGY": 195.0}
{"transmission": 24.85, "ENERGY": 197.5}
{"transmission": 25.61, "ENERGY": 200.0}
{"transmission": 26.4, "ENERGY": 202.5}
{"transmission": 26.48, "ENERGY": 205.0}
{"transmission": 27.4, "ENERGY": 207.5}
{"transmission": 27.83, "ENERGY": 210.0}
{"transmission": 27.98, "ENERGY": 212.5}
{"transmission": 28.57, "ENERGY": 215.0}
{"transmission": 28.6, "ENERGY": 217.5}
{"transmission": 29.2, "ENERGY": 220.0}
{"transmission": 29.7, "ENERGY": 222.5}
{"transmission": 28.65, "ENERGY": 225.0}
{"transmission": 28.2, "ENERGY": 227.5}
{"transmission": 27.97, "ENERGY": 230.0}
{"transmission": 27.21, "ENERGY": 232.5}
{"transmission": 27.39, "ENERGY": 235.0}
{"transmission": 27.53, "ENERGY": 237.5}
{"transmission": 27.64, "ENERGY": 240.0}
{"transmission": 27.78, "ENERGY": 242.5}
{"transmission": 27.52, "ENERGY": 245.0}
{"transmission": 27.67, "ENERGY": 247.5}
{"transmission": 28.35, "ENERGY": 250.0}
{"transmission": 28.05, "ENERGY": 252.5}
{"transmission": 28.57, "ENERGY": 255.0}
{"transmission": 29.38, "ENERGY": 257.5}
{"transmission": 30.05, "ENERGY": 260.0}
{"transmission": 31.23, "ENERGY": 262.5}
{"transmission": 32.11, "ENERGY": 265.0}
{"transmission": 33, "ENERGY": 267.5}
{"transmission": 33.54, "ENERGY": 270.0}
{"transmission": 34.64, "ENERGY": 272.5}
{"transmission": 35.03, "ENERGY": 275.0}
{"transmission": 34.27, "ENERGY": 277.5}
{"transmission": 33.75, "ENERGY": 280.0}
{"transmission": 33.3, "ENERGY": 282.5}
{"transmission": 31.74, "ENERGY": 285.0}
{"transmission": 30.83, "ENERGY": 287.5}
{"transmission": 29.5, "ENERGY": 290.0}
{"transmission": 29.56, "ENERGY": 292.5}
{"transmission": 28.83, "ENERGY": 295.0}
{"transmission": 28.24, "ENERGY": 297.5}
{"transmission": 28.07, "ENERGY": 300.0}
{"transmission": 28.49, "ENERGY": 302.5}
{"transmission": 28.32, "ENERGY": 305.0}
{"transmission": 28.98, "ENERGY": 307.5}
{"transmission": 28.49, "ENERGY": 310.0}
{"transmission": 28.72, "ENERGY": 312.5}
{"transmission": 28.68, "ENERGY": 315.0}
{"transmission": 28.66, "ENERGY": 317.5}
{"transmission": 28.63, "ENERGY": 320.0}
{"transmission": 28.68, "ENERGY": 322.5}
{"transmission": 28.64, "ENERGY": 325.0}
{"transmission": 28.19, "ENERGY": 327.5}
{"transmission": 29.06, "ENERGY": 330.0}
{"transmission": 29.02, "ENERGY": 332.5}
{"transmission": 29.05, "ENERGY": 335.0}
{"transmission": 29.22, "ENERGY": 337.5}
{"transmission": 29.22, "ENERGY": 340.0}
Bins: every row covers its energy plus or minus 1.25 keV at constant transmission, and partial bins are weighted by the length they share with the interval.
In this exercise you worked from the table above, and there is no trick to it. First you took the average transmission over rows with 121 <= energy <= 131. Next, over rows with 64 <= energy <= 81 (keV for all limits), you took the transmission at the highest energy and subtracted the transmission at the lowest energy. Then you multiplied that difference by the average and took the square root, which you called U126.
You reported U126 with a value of 3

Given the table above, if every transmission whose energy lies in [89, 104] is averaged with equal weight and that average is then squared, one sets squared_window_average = 722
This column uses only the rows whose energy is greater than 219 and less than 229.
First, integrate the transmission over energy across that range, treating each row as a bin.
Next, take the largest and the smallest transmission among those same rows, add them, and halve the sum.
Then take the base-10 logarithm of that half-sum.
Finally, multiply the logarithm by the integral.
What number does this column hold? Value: 423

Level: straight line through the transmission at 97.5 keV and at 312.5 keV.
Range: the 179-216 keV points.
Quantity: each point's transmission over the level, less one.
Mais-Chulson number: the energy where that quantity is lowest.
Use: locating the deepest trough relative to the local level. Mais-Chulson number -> 182.5 keV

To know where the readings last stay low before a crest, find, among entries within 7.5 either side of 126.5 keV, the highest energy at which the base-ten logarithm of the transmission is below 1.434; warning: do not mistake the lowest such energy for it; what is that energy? 132.5 keV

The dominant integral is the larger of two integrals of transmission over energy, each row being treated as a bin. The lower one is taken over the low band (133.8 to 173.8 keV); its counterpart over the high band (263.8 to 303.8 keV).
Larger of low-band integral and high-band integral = 1262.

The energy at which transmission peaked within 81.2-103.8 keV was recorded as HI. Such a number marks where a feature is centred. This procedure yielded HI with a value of 85.0 keV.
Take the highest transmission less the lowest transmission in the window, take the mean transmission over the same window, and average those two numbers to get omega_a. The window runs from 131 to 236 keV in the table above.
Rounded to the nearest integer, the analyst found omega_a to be 17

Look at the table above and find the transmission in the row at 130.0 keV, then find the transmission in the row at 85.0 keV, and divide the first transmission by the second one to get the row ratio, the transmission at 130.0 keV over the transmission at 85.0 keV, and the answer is 0.98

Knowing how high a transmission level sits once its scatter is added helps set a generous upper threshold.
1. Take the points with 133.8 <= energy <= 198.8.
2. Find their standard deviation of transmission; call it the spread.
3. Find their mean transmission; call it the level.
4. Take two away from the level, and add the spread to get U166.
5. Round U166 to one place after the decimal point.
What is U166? 25.0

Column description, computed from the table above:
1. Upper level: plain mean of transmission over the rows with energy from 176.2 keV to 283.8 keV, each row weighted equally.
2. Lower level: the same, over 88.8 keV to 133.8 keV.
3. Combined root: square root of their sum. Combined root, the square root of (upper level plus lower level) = 7.41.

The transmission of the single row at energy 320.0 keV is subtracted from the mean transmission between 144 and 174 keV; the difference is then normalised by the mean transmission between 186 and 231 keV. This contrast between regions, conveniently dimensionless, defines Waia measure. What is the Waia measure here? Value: -0.10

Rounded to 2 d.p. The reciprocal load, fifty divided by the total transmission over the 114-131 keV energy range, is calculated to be 0.27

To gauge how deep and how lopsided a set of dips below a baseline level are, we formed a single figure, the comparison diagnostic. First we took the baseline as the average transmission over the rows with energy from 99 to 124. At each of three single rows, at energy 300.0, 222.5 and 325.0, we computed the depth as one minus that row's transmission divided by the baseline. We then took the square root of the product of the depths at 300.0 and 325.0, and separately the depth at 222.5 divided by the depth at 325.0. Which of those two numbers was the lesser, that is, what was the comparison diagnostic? 0.056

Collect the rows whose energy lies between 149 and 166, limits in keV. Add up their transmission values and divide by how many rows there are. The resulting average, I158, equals 26.5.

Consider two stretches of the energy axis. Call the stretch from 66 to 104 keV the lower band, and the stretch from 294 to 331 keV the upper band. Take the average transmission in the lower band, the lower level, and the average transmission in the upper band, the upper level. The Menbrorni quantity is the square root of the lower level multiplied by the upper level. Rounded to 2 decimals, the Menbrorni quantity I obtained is 27.89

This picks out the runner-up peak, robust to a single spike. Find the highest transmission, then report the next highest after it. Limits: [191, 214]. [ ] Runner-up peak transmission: 27.83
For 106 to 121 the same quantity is 27.16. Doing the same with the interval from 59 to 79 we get 27.75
